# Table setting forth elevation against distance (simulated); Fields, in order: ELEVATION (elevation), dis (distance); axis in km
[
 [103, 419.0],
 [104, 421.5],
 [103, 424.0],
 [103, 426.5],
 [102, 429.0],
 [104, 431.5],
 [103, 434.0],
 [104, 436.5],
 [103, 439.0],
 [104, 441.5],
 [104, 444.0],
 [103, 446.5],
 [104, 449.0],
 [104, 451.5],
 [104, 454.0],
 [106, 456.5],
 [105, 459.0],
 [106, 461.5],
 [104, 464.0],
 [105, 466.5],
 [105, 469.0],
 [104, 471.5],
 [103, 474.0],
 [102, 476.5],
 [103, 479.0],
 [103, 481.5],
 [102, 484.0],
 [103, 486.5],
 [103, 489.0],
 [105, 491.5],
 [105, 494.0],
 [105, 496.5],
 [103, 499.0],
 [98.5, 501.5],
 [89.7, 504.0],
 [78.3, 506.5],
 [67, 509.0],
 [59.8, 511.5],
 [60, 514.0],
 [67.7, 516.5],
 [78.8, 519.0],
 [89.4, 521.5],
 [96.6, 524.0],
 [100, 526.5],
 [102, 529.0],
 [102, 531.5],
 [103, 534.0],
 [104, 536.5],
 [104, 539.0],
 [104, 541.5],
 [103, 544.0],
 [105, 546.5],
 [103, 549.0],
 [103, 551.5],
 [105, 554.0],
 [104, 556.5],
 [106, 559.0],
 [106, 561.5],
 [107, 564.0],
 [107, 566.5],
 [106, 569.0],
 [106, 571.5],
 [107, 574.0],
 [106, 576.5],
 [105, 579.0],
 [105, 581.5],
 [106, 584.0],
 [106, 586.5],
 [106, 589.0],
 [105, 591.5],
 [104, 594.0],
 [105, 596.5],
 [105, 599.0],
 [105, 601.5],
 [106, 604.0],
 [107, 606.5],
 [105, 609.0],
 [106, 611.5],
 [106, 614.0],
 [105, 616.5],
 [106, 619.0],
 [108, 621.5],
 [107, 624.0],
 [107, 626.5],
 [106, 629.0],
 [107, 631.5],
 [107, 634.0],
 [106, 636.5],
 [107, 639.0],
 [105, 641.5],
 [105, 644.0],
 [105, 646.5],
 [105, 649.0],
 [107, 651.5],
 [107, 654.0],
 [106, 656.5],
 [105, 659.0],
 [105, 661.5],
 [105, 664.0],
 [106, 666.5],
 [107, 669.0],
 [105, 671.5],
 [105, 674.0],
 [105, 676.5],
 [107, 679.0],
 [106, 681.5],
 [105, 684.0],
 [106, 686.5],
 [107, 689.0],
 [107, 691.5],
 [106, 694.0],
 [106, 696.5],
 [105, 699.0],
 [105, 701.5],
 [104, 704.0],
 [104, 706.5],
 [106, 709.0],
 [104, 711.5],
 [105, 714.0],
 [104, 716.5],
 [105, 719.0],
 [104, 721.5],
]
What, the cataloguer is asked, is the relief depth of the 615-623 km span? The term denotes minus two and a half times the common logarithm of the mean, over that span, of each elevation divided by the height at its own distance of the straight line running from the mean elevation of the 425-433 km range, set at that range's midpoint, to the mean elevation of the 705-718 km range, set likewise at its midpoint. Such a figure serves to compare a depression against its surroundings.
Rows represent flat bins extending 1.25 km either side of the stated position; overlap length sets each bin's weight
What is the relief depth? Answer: -0.023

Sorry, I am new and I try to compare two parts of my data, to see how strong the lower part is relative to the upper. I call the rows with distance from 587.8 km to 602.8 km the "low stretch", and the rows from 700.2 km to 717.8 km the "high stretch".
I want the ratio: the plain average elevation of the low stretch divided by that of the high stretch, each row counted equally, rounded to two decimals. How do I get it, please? 1.00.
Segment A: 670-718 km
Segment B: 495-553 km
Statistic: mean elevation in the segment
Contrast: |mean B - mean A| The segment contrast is 13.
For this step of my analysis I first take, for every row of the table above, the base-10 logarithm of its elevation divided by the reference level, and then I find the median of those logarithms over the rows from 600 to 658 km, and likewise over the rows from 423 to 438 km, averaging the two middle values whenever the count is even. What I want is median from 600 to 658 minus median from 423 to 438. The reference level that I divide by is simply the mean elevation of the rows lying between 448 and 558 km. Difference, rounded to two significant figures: 0.012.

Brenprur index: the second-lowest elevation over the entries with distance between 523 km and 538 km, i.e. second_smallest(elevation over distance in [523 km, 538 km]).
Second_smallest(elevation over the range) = 100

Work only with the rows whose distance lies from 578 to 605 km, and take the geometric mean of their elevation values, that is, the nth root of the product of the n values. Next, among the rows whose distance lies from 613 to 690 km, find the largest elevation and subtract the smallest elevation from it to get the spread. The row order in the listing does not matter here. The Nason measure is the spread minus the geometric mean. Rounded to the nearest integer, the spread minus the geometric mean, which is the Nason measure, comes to -102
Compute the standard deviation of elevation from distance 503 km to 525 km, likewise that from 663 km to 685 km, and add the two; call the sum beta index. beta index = 14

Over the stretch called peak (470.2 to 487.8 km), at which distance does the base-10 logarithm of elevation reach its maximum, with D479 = 471.5 km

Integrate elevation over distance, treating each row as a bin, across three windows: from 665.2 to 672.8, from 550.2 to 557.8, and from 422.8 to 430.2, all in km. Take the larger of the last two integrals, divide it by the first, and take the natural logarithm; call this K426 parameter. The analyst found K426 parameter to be -0.019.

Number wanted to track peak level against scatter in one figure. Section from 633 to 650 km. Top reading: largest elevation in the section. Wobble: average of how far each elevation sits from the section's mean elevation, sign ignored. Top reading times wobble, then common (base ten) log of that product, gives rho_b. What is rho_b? 1.94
